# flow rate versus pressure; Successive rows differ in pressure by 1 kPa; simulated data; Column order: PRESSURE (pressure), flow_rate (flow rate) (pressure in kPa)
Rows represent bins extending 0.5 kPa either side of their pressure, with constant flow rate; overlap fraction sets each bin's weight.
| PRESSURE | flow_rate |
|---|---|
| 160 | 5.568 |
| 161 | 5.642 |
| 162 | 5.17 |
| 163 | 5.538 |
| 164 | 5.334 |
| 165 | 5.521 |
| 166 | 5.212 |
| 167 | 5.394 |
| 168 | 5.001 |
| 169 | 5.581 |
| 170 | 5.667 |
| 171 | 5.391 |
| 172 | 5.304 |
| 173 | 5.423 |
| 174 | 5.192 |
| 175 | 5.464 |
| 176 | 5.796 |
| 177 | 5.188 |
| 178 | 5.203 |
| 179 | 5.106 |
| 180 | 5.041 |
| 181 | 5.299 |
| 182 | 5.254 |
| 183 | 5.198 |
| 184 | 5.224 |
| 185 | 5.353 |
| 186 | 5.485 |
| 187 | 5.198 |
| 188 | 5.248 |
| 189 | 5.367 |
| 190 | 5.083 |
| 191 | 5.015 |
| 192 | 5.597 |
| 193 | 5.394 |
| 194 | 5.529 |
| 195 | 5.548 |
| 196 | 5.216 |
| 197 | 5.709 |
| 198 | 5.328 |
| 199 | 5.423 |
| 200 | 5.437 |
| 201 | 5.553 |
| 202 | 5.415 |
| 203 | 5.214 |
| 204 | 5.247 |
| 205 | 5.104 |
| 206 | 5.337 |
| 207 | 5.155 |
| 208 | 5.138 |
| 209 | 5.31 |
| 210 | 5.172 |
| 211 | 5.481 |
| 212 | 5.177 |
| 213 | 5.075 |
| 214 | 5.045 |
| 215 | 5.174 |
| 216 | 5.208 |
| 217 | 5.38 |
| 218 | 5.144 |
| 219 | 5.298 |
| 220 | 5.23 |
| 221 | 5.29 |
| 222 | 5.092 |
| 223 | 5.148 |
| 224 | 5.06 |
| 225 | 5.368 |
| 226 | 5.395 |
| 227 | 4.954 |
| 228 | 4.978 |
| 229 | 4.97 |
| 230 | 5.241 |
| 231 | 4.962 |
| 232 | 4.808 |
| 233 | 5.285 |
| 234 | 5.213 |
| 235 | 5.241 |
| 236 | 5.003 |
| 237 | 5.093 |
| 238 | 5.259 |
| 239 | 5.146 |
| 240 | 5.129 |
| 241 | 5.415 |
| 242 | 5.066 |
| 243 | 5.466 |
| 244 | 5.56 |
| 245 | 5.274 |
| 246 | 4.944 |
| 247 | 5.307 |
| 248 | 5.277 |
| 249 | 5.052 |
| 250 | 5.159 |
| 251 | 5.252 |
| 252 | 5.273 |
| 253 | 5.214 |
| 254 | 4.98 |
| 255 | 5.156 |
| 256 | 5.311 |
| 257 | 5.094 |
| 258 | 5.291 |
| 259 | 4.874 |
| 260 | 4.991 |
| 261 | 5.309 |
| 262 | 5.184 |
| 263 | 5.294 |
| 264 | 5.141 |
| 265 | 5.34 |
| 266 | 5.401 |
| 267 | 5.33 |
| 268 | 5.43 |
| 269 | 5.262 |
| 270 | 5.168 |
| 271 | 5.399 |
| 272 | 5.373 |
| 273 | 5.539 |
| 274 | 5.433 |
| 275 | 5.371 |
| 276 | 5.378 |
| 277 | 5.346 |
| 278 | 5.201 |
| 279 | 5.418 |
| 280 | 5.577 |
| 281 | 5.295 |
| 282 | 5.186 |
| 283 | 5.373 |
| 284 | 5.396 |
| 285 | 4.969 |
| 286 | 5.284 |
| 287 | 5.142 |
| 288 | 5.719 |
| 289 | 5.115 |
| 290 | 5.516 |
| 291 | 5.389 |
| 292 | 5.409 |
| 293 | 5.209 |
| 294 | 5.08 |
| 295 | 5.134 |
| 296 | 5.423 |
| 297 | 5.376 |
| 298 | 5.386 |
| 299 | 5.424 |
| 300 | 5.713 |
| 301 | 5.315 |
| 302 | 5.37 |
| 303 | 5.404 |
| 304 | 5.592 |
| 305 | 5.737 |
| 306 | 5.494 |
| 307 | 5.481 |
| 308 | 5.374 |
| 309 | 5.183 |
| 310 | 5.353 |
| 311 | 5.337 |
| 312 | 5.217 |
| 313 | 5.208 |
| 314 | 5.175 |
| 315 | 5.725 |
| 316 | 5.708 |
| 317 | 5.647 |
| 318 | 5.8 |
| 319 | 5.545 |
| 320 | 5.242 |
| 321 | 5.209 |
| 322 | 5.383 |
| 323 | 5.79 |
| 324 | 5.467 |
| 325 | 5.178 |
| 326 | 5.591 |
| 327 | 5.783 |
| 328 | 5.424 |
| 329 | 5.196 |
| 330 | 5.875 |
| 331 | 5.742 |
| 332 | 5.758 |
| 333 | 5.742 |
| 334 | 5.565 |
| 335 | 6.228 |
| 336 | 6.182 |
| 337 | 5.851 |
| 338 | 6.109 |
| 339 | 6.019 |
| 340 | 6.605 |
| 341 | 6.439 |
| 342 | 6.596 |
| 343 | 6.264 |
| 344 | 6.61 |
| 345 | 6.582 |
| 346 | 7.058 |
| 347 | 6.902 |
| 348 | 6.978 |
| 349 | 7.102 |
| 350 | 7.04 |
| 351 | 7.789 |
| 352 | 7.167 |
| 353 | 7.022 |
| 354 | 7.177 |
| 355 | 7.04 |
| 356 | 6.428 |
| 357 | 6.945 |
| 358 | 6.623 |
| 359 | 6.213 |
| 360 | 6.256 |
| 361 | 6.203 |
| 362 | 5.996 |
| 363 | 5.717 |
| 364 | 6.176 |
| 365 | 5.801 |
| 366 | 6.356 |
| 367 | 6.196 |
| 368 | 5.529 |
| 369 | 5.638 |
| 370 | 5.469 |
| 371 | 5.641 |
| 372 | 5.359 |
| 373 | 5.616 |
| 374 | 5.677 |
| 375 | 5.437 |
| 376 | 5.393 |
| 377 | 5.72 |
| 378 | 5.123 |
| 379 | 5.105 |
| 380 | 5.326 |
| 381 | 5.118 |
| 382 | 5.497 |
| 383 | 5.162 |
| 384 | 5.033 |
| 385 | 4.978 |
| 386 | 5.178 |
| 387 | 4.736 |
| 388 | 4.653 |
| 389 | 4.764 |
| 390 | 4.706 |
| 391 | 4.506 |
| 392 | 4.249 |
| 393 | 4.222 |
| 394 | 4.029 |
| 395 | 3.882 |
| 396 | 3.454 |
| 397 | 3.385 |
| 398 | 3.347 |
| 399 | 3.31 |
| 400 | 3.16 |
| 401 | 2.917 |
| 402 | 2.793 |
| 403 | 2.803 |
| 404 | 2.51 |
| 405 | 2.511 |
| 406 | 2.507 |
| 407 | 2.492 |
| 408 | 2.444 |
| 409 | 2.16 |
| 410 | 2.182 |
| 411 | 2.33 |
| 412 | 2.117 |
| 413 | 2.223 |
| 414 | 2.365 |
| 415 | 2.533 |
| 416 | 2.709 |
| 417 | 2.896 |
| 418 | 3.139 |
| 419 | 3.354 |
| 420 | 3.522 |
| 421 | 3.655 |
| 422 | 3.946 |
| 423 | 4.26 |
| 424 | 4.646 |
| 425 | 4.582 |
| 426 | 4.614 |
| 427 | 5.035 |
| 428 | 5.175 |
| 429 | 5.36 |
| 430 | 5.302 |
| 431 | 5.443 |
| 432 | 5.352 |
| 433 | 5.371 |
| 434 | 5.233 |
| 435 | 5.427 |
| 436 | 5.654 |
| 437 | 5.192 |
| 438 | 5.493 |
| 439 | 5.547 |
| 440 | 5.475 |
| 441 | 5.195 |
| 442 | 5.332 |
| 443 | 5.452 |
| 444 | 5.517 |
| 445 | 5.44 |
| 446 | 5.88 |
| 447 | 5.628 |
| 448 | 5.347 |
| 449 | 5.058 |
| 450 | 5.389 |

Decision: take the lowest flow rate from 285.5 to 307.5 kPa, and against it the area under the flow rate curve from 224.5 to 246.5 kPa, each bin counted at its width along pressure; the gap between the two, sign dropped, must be 109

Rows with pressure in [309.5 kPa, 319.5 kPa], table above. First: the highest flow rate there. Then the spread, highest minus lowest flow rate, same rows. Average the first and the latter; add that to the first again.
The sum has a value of 9.0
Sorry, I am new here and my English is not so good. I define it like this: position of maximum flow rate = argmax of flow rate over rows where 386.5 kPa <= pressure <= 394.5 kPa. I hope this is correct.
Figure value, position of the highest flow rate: 389 kPa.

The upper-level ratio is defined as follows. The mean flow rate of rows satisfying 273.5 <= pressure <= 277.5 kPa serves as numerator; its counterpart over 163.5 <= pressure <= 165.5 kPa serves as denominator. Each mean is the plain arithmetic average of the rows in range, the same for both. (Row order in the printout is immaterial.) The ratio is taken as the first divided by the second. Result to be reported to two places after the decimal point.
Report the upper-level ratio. 0.99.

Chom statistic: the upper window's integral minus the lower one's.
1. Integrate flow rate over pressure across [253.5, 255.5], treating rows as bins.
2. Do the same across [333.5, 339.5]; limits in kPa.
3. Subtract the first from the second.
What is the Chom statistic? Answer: 26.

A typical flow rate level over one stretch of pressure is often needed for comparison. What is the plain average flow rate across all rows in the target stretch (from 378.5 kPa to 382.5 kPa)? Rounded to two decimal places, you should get 5.26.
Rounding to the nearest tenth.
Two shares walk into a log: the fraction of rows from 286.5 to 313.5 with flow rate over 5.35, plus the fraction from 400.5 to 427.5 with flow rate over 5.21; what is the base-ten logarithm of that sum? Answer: -0.2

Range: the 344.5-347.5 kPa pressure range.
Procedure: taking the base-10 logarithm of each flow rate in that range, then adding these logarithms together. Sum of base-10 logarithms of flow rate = 2.51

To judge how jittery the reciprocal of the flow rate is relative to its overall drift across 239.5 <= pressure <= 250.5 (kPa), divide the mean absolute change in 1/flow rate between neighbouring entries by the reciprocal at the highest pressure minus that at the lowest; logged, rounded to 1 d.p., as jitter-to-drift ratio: -8.0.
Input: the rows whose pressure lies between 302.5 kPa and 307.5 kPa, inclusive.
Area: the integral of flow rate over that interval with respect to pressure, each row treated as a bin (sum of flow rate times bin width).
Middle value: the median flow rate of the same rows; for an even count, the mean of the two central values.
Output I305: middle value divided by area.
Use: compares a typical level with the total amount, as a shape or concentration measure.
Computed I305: 0.20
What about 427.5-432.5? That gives 0.20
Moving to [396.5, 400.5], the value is 0.25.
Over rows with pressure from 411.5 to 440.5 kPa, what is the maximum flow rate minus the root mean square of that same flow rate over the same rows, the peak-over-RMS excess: 1.2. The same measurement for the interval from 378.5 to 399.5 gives 0.9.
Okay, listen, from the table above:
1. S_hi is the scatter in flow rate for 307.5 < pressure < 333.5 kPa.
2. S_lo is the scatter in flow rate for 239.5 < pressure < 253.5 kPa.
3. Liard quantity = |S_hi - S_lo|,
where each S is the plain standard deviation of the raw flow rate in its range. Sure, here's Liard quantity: 0.08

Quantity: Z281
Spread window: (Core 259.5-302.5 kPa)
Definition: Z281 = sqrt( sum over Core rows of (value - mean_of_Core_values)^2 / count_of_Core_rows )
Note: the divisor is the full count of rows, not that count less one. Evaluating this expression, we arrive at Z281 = 0.16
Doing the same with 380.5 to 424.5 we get 1.02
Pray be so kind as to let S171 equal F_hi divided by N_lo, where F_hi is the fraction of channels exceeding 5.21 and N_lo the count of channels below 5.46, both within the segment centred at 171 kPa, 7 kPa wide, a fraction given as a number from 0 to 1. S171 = 0.14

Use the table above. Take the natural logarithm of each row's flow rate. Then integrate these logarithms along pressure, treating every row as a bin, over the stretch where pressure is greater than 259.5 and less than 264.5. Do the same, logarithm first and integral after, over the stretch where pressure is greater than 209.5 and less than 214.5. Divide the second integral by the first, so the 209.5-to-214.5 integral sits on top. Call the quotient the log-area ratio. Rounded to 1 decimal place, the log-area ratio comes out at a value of 1.0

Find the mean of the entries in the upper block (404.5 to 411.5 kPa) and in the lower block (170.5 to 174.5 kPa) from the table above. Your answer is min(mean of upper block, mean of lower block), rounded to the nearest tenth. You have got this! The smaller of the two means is 2.4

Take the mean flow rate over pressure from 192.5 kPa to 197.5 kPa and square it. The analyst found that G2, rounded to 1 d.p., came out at 30.0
